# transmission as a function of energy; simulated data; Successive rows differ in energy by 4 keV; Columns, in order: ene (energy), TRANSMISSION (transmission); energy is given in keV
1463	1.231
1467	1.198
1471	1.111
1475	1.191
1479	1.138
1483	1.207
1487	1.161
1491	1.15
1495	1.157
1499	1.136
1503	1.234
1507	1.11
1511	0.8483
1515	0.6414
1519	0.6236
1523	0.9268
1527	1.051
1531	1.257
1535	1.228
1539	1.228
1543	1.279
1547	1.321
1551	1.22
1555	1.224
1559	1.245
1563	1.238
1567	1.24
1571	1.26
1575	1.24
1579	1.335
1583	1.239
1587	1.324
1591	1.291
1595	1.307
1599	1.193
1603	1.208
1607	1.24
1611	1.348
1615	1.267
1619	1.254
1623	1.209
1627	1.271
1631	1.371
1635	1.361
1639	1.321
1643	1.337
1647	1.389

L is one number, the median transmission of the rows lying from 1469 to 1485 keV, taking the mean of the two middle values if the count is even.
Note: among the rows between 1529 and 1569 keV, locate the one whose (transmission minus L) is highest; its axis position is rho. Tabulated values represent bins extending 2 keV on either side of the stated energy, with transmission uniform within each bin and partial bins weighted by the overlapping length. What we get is 1547 keV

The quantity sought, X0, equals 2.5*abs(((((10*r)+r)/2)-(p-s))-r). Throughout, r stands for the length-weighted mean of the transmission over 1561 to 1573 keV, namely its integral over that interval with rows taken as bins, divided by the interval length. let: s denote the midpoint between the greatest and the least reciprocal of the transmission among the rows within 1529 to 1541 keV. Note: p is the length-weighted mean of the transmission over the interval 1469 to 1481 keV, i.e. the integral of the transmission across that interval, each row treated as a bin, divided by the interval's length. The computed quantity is 13.2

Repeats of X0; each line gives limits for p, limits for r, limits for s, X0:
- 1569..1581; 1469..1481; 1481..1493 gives 11.8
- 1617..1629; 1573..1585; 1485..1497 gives 13.4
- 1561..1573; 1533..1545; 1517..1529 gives 14.1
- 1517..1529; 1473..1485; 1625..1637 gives 13.0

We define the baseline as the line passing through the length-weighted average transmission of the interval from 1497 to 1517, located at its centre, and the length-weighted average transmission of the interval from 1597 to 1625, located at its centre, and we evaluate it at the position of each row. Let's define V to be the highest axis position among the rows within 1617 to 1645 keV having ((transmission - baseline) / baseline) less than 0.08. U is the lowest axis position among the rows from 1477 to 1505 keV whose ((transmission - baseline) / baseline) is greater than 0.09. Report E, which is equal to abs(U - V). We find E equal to 164 keV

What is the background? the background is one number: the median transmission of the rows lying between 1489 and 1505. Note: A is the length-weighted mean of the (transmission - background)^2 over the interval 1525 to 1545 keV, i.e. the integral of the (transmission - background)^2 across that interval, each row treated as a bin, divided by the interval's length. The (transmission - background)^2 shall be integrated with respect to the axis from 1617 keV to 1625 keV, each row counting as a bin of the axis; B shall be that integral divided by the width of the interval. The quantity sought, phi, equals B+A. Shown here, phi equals 0.016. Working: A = 0.010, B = 0.007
